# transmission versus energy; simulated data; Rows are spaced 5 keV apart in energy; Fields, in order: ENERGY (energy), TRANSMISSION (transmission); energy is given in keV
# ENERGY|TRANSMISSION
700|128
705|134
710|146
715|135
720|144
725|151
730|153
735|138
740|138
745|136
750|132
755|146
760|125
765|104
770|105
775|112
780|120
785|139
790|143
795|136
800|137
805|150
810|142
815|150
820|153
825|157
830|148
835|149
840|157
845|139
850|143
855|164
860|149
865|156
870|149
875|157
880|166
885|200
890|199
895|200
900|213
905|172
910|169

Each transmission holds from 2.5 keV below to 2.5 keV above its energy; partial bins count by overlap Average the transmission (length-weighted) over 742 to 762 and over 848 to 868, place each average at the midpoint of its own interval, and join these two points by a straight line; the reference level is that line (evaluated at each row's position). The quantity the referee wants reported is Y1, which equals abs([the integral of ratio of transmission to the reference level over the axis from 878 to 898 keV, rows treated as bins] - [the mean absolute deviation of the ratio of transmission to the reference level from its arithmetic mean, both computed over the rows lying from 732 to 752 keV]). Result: 24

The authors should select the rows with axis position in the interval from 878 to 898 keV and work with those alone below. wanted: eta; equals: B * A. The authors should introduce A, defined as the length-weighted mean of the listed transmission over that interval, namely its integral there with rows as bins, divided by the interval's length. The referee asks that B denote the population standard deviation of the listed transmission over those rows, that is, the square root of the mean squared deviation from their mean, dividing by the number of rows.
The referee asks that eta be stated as 2806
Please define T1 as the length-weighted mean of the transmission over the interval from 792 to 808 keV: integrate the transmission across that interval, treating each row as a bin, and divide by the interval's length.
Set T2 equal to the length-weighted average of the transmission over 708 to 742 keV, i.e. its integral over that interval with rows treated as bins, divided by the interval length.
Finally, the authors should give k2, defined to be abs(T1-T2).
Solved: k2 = 2.5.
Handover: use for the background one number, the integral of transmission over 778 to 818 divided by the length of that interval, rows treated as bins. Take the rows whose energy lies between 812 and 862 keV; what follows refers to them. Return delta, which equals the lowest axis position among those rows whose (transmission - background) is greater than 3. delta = 815 keV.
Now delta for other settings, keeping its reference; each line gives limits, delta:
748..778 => 755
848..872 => 855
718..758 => 720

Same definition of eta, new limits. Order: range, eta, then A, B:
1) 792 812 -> 783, 141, 5.5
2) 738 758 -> 702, 138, 5.1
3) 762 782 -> 708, 110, 6.4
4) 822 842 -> 651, 153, 4.3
